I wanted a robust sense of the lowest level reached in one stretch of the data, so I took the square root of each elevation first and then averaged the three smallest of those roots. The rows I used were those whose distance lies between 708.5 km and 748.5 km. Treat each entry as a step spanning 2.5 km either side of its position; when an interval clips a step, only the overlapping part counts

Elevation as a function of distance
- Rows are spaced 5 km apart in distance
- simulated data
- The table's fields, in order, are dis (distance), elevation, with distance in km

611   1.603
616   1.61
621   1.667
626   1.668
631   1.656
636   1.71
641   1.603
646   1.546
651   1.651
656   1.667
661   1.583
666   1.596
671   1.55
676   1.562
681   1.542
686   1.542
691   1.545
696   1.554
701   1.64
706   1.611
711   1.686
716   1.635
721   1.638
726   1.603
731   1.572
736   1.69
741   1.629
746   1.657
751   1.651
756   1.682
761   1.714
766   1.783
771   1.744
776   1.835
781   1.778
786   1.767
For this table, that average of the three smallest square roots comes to 1.27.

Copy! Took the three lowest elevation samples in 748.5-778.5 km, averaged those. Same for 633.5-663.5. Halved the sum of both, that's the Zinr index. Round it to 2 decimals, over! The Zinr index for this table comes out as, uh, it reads 1.63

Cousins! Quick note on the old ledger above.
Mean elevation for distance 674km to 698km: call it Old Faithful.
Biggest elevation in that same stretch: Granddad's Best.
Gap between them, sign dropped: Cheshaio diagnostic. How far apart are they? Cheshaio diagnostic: 0.013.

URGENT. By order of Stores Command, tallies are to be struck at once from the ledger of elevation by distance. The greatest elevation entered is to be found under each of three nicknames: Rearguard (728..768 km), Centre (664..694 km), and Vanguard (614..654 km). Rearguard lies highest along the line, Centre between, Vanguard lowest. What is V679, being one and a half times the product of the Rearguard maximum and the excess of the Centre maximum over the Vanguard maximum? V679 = -0.30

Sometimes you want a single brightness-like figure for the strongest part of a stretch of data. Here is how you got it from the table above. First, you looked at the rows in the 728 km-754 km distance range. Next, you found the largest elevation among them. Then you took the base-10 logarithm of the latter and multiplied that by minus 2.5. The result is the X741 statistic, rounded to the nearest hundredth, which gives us -0.57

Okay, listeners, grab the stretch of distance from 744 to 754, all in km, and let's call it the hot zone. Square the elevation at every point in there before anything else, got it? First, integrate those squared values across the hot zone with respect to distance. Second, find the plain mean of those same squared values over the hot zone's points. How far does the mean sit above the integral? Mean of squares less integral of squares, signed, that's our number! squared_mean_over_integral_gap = -25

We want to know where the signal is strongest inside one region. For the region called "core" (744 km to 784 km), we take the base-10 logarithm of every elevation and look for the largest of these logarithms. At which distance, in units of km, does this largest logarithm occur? 776 km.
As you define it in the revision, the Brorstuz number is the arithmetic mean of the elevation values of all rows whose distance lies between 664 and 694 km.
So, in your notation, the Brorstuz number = 1.56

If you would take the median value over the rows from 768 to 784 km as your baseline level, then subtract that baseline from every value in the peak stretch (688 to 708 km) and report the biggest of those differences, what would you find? -0.138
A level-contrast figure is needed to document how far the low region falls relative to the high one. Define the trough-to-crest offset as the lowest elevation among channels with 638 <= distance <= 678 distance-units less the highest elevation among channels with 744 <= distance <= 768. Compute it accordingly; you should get -0.24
